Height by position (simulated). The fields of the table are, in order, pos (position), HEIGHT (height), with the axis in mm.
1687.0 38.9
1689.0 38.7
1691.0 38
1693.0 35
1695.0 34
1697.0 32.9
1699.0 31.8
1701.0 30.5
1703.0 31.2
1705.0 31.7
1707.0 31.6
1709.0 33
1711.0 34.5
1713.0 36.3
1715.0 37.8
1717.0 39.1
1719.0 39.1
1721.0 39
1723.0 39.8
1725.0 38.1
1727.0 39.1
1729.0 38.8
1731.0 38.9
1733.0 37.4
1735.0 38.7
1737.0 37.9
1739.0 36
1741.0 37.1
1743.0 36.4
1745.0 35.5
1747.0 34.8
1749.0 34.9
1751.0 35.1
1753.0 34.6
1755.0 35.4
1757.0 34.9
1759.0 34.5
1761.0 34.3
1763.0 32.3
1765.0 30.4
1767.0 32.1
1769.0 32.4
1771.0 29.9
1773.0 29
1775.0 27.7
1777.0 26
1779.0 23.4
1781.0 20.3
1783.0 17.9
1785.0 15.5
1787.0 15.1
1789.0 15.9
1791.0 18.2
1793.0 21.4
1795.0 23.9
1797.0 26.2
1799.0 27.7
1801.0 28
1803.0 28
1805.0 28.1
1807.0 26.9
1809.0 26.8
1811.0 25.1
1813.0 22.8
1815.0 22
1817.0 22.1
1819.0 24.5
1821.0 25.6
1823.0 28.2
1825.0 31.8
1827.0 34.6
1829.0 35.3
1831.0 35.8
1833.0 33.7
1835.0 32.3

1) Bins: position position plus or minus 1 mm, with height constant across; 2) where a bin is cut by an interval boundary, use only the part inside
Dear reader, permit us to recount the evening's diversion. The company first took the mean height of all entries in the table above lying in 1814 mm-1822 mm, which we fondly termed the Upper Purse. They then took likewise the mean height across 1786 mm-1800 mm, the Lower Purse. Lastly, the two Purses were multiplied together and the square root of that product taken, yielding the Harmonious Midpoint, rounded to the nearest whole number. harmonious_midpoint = 22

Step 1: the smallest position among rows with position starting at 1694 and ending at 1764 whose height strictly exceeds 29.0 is 1695.0 mm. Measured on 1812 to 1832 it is 1825.0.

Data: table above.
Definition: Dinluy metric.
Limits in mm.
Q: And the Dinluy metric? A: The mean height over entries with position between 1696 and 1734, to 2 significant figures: 36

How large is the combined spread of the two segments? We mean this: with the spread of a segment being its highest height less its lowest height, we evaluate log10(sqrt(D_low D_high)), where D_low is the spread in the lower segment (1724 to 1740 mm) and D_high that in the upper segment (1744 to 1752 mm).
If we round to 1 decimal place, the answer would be 0.2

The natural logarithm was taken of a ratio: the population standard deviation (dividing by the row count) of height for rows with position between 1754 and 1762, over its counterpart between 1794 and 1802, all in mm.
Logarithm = -1.4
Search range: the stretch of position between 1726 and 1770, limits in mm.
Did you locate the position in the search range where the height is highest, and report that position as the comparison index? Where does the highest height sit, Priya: 1727.0 mm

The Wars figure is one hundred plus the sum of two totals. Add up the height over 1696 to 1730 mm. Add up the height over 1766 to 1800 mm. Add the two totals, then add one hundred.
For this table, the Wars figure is 1107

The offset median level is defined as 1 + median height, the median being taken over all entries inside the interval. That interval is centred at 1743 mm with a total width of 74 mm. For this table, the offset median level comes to 36.1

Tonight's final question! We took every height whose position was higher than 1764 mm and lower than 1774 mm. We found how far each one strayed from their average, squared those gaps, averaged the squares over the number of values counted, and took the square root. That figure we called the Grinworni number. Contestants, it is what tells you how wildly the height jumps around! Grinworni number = 1.3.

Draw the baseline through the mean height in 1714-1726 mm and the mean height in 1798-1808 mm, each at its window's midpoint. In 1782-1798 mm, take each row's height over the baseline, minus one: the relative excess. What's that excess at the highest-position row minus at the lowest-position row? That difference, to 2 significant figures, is 0.33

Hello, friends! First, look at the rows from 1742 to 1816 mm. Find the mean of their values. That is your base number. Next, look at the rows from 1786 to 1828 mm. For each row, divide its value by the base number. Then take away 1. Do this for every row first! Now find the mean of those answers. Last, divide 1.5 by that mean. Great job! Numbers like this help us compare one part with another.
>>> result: -15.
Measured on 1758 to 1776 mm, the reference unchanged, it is 11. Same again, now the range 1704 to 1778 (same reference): 6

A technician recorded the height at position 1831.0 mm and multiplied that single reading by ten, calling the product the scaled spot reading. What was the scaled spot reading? 358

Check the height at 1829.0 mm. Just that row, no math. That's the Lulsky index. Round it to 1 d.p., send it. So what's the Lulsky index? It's 35.3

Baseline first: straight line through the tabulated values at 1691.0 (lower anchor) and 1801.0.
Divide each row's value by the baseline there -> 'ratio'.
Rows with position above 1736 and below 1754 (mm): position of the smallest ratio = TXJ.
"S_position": 1747.0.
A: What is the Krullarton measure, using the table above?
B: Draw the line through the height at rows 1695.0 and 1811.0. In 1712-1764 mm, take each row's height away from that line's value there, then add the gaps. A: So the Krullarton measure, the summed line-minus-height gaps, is -158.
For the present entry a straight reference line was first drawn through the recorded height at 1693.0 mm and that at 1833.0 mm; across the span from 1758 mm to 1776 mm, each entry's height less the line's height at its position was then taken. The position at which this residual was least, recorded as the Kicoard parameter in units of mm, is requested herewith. 1775.0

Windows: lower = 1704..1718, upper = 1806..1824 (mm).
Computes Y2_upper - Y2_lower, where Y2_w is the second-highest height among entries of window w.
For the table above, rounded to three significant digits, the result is -10.9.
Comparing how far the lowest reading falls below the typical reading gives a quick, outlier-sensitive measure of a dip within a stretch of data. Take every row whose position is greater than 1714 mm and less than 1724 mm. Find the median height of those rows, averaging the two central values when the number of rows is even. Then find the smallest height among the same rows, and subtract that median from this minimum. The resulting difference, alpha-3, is -1.3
